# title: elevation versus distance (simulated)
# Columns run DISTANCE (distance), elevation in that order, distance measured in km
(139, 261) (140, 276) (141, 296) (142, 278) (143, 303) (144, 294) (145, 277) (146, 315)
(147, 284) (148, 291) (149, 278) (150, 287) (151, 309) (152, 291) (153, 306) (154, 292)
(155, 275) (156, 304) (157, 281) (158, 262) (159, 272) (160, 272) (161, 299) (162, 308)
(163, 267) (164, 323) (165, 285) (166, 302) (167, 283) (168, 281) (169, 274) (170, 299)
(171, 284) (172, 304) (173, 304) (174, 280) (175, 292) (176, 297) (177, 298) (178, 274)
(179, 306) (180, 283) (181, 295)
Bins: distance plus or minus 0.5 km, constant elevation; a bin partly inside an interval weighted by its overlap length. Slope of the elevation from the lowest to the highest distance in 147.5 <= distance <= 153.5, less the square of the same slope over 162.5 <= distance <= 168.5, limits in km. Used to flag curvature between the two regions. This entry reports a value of -4.8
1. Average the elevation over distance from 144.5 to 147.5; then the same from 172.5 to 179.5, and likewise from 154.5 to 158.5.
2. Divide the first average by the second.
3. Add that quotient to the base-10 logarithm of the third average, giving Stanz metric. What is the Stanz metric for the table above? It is 3.44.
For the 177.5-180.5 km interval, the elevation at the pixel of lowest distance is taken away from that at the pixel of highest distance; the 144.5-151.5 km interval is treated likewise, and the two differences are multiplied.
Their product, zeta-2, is 288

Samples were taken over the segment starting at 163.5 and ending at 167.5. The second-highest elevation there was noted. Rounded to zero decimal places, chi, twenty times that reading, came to 6040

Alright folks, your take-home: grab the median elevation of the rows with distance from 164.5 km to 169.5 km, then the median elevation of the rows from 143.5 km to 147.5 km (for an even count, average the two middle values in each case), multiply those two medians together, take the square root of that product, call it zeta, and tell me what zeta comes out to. 286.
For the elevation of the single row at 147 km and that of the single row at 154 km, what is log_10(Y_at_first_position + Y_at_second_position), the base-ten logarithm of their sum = 2.760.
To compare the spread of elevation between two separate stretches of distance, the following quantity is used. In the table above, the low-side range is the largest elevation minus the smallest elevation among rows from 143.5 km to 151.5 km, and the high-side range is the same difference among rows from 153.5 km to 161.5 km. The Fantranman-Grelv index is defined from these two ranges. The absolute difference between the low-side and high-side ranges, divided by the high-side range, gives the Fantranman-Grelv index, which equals 0.10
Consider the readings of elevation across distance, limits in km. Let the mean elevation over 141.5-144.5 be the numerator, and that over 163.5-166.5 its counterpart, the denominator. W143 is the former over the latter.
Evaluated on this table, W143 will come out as 0.96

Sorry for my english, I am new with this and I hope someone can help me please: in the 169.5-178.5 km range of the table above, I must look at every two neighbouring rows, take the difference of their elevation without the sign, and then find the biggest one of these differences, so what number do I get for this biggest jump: 24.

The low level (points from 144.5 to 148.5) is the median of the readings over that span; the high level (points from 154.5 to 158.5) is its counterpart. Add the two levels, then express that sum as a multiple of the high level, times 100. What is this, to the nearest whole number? 203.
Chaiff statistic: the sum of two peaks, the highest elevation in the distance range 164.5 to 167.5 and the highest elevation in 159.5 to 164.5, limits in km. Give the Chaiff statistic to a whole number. 625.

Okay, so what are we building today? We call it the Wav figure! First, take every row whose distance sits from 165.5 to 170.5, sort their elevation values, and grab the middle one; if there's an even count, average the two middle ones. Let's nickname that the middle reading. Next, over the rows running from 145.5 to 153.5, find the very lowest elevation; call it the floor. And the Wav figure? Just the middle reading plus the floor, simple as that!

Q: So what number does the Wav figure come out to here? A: 561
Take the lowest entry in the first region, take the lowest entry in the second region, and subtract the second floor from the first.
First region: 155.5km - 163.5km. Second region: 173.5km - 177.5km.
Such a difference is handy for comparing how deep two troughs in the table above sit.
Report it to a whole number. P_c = -18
